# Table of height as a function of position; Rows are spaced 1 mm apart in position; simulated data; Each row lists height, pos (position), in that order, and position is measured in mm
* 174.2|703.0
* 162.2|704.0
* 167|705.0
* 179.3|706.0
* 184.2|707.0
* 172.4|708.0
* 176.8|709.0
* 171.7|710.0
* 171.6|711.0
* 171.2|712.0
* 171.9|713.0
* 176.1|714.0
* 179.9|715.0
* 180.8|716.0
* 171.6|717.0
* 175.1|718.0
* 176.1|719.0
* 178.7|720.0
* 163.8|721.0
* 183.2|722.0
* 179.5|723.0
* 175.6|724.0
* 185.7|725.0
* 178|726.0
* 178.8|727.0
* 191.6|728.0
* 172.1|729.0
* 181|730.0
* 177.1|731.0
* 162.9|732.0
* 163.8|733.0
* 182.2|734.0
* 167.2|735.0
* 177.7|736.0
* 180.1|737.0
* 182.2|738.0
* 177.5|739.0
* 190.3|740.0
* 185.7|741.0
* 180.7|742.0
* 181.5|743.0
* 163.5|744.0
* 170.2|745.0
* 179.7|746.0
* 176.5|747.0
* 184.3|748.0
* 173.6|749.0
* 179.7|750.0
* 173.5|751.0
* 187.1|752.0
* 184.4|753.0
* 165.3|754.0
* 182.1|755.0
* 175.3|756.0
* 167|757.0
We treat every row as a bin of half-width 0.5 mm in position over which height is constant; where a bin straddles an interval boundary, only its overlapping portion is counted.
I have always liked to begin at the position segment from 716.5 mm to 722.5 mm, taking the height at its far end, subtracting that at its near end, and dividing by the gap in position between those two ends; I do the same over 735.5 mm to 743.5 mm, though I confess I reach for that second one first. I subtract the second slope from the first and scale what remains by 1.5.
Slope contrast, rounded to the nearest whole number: 3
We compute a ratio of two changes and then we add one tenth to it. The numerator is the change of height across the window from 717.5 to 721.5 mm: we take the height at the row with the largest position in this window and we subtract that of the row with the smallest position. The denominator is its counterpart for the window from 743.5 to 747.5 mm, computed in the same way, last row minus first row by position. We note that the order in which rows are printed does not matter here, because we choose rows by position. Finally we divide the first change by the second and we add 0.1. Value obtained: -0.8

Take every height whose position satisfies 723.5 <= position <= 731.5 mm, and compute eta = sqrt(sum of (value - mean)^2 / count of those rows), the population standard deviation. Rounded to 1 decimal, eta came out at 5.7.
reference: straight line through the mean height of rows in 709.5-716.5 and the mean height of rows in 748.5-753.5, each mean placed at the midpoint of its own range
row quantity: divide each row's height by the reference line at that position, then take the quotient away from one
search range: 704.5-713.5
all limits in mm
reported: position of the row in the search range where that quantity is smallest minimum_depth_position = 707.0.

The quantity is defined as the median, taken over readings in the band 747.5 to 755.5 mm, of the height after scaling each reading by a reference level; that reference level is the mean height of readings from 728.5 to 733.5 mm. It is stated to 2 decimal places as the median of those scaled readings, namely 1.06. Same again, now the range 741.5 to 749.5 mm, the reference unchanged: 1.04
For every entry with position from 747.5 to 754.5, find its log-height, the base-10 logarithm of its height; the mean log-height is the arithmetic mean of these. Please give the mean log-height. 2.25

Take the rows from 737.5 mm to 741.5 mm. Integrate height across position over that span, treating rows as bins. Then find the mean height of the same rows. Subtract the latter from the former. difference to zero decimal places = 552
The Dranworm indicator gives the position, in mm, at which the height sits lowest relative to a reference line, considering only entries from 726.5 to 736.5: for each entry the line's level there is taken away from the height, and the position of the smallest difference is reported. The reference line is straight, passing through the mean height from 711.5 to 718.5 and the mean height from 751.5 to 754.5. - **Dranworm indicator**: 732.0 mm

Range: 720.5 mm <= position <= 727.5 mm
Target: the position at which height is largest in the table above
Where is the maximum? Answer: 725.0 mm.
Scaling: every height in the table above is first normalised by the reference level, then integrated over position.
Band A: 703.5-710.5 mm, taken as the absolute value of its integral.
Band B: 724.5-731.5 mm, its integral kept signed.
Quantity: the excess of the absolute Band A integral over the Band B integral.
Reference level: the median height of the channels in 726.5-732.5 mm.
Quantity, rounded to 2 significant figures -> -0.28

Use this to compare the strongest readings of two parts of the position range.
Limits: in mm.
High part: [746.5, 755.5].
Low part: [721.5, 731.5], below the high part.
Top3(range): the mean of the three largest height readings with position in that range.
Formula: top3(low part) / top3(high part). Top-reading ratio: 1.01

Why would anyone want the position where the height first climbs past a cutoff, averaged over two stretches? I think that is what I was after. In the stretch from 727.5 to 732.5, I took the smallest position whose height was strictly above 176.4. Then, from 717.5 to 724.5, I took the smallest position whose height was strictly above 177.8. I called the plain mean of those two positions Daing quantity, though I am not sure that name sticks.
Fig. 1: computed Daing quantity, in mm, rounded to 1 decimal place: 724.0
